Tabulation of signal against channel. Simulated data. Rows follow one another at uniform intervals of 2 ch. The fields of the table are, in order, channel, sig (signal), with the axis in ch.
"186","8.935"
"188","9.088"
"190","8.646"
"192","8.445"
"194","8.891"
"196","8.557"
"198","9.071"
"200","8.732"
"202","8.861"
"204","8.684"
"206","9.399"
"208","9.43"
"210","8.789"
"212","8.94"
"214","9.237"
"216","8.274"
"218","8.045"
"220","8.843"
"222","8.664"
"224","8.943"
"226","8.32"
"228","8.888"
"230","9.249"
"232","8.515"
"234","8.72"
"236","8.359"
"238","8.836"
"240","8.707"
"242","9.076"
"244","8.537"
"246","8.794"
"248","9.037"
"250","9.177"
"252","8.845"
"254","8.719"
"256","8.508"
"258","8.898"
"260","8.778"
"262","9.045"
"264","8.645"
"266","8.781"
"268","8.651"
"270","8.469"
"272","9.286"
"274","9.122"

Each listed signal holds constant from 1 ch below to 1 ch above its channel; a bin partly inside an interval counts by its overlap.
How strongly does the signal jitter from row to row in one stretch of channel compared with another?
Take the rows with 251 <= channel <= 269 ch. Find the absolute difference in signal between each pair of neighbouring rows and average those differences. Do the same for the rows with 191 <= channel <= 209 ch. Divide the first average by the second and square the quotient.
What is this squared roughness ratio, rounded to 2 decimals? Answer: 0.44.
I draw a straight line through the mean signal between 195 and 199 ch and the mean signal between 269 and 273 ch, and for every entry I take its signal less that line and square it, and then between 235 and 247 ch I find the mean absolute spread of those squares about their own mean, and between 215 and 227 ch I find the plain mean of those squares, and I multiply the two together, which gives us 0.014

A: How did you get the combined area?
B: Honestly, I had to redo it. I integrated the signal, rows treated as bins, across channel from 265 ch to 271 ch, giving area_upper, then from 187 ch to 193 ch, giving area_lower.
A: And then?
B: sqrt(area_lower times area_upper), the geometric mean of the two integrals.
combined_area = 52.1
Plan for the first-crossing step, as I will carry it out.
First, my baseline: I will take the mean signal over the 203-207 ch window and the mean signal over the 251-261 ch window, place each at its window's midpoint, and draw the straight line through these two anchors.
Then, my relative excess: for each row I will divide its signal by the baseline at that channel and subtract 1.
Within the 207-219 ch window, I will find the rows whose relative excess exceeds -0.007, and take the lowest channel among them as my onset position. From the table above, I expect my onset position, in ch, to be 208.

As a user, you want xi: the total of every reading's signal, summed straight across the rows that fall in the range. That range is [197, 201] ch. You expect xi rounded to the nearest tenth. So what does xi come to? 17.8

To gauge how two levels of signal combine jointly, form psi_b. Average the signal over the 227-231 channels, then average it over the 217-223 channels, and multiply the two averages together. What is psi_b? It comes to 77.2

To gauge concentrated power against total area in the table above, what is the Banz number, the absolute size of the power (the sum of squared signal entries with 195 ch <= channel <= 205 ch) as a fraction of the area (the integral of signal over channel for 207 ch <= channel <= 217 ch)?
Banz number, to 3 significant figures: 4.32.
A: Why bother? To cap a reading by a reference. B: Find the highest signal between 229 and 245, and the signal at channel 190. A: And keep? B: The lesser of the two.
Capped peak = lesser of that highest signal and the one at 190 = 8.65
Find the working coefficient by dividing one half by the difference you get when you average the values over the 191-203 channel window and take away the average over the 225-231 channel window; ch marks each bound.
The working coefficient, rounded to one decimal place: -8.4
